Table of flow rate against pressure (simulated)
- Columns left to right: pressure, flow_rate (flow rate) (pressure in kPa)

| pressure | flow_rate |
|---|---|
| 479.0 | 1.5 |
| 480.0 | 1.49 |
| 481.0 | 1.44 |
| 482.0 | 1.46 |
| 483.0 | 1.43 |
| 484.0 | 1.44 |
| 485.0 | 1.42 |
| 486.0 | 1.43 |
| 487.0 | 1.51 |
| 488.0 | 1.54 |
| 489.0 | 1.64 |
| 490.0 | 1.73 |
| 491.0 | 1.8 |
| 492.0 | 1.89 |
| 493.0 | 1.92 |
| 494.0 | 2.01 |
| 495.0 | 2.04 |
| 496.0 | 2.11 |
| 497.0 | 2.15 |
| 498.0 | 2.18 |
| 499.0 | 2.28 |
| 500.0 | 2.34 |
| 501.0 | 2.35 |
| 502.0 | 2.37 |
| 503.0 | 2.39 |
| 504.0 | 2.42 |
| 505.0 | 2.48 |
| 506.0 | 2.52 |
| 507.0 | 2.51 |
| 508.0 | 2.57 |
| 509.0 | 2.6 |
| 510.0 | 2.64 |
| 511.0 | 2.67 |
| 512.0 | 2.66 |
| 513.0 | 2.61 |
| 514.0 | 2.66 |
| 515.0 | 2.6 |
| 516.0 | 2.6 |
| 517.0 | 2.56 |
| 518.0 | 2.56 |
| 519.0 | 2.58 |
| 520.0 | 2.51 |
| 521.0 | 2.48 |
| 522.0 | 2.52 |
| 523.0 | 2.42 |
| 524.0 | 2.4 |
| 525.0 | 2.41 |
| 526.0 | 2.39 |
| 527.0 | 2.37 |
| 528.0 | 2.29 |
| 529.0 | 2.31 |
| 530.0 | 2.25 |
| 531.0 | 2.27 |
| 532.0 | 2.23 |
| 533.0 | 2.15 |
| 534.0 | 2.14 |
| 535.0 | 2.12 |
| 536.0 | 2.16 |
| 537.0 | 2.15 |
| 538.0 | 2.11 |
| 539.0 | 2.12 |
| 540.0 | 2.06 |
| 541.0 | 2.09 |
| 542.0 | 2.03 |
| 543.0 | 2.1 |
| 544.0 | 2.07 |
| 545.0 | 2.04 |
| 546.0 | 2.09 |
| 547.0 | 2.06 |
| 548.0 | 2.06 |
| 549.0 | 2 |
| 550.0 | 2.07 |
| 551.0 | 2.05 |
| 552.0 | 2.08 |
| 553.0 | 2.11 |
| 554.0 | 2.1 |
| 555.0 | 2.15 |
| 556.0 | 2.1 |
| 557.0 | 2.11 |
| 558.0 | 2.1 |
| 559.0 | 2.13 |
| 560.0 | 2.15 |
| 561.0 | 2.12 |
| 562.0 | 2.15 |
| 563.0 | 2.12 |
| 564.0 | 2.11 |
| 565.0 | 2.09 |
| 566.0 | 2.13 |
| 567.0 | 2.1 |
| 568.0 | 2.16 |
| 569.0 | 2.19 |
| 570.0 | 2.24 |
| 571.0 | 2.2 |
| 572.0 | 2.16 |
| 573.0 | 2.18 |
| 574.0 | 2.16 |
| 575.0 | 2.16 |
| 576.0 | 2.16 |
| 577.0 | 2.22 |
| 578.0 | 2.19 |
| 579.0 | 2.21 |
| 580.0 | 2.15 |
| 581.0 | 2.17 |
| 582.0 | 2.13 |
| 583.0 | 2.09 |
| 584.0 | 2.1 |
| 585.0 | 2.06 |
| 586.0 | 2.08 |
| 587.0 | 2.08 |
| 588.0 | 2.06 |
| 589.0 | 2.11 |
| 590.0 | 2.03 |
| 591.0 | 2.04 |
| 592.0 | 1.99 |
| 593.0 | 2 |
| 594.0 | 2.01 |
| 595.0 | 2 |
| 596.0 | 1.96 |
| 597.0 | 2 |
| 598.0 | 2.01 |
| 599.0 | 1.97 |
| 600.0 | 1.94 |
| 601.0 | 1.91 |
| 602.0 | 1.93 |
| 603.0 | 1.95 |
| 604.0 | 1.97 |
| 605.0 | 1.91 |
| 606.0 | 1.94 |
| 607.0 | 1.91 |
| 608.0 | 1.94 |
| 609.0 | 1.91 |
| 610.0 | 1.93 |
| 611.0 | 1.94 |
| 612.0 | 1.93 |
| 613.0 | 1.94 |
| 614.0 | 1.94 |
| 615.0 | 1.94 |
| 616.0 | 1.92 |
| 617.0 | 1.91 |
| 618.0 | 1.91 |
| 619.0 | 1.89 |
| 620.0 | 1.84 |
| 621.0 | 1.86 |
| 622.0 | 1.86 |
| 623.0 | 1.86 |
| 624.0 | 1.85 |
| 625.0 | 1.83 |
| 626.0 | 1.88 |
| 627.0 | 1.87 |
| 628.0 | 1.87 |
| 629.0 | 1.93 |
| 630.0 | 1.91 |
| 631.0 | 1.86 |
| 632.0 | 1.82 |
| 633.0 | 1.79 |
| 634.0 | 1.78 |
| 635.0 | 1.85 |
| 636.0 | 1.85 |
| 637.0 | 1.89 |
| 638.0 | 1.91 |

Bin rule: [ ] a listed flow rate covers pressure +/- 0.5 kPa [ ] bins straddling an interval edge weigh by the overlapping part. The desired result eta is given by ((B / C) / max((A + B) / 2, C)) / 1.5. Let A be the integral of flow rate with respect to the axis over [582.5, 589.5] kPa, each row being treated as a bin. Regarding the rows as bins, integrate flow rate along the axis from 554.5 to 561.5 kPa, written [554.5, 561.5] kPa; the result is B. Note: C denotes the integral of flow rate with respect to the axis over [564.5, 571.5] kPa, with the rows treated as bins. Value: 0.043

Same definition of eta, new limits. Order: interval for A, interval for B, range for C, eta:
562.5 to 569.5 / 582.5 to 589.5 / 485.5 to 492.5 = 0.057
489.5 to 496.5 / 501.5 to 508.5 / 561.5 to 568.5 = 0.050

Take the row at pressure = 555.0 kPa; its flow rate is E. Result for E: 2.15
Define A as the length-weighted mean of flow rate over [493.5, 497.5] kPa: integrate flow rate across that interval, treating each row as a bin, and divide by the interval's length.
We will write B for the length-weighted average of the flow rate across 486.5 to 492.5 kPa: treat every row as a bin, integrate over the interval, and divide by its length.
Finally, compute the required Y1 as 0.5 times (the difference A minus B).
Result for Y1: 0.20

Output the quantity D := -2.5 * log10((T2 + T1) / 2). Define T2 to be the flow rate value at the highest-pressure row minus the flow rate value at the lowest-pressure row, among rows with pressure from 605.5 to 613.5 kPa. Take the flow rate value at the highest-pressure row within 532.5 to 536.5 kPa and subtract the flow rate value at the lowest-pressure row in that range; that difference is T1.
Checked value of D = 6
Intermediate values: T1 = 0.010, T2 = 0.00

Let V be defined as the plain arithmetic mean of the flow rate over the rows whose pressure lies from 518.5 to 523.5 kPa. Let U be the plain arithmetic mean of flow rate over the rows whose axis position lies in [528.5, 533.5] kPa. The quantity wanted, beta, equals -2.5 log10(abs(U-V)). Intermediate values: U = 2.24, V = 2.50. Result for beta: 1.5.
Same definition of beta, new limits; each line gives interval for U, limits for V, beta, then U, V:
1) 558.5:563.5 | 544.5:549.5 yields 2.7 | 2.13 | 2.05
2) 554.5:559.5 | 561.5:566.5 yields 6.7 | 2.12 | 2.12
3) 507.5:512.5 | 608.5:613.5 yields 0.4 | 2.63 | 1.93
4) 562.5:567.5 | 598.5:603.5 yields 1.9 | 2.11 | 1.94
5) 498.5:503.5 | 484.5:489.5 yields 0.2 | 2.35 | 1.51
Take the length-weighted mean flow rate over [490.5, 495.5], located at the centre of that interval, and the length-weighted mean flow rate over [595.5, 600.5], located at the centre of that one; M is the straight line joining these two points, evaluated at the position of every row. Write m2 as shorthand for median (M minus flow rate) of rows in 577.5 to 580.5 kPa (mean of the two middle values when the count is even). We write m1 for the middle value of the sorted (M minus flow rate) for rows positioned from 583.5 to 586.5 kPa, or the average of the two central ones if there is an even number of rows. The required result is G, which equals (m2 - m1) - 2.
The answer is -2.1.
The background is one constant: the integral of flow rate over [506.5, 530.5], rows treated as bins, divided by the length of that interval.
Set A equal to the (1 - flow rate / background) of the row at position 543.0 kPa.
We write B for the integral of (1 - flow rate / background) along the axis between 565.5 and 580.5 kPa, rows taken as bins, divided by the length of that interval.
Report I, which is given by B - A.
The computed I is -0.03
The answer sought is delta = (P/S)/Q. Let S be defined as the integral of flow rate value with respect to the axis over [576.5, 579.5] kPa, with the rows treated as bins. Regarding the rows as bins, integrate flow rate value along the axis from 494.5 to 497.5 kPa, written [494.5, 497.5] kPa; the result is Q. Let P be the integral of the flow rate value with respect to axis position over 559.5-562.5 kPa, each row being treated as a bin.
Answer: 0.154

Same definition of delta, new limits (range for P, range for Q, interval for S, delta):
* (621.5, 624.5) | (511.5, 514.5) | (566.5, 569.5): 0.109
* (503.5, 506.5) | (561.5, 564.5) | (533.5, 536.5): 0.181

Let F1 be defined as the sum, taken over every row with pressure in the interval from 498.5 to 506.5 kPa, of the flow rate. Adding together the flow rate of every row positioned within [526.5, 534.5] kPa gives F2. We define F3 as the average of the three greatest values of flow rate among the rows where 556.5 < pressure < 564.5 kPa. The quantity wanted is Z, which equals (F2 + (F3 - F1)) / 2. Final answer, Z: 0.5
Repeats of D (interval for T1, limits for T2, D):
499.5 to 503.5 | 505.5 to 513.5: 3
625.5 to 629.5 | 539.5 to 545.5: 5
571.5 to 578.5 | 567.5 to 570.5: 3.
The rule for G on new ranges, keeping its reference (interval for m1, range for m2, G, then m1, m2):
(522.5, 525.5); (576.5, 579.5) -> -1.8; -0.5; -0.2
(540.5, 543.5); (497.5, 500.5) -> -2.2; -0.1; -0.3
